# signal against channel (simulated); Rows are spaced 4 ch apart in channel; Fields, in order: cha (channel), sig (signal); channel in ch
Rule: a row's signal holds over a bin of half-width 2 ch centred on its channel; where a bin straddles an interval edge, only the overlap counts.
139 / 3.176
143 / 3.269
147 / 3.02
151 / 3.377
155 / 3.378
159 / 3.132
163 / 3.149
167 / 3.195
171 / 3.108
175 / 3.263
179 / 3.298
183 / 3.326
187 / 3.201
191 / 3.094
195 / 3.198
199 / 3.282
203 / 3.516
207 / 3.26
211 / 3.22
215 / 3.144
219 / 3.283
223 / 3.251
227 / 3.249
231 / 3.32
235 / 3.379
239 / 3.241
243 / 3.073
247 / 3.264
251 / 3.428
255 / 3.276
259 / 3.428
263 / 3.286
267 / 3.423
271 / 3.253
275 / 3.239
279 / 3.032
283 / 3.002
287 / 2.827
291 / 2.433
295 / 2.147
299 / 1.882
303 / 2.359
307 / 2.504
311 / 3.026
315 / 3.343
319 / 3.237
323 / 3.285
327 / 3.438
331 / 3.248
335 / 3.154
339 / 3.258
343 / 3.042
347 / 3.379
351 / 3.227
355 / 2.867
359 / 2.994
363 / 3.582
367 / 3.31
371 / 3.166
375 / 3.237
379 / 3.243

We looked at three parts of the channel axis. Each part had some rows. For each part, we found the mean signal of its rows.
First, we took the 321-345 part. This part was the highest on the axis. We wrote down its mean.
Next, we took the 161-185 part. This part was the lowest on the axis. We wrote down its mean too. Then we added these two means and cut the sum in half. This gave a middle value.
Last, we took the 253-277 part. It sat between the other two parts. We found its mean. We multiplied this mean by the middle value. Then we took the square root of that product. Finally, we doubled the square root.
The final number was 6.55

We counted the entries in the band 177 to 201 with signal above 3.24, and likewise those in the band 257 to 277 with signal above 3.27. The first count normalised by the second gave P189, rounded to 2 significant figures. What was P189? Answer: 1.0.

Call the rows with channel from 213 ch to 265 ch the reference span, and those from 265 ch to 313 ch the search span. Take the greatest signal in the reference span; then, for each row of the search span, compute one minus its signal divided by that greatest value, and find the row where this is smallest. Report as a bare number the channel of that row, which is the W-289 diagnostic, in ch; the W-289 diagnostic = 267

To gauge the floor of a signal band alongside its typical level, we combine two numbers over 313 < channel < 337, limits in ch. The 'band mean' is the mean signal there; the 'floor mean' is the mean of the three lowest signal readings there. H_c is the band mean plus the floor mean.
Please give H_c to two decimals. 6.50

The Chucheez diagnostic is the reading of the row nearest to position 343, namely 3.042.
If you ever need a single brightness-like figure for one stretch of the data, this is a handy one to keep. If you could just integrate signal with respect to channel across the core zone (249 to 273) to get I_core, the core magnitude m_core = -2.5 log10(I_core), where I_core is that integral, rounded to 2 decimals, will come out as -4.76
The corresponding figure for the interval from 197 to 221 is -4.74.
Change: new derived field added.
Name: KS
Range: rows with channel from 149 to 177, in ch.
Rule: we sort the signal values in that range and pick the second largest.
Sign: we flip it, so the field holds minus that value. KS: -3.38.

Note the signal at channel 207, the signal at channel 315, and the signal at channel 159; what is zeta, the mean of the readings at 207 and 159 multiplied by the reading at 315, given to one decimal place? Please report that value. 10.7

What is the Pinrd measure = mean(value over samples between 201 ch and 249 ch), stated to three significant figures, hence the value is 3.27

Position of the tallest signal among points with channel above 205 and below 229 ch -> 219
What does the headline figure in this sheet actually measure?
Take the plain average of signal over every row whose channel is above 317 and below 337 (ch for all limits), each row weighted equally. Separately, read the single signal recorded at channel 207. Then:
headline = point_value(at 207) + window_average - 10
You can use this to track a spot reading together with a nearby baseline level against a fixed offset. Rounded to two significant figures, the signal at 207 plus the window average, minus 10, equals -3.5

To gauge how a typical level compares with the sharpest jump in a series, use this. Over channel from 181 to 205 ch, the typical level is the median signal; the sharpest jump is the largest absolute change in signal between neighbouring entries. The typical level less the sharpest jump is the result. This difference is 3.01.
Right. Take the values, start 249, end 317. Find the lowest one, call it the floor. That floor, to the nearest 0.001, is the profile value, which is 1.882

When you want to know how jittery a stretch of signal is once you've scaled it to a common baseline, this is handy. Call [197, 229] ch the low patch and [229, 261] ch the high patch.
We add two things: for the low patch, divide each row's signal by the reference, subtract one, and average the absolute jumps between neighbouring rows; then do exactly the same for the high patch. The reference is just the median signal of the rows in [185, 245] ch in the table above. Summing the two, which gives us 0.079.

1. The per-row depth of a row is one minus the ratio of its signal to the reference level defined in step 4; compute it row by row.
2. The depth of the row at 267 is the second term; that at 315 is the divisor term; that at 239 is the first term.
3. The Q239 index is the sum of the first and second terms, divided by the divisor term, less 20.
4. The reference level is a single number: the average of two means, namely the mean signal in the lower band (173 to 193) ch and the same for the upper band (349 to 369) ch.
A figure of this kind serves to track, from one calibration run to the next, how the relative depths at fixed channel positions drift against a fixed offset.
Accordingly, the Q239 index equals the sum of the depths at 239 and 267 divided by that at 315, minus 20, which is -18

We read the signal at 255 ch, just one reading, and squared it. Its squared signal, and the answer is 10.7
